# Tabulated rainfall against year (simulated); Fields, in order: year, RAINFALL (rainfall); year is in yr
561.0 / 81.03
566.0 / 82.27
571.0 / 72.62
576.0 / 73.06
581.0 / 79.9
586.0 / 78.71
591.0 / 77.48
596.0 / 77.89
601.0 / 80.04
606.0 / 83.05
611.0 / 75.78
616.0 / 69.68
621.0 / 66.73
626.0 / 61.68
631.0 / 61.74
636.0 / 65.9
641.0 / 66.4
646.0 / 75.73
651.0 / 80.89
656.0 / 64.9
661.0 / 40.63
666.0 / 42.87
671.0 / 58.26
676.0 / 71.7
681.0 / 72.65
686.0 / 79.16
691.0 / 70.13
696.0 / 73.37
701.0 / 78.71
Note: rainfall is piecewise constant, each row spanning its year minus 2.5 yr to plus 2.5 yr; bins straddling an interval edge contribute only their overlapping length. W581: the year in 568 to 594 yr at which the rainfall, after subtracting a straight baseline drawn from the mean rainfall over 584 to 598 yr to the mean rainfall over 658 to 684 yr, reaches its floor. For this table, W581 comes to 571.0 yr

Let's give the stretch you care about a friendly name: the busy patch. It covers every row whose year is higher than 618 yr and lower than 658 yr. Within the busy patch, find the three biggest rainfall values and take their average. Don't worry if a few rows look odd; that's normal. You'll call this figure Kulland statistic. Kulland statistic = 74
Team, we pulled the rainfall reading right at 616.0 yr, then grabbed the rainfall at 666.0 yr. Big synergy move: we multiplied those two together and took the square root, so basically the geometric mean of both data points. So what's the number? 55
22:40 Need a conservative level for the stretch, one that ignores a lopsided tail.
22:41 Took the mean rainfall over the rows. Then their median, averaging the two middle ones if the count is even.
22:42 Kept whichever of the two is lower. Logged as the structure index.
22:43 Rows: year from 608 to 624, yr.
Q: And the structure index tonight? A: 69.7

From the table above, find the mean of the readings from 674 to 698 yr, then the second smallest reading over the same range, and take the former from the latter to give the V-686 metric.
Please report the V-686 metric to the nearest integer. -2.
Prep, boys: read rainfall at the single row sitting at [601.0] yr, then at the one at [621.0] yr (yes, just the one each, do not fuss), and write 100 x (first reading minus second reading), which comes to 1331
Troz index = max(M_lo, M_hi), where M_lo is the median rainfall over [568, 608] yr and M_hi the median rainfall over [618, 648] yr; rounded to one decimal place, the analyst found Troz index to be 78.3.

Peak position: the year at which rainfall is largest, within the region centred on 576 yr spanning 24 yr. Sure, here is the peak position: 566.0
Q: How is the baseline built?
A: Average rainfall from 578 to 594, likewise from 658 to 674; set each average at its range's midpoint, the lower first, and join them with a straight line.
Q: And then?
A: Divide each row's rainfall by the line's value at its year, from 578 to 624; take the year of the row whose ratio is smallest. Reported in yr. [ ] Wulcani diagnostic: 581.0 yr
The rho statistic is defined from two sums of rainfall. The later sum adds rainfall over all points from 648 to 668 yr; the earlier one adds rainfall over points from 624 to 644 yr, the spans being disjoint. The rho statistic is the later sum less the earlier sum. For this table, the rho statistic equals -26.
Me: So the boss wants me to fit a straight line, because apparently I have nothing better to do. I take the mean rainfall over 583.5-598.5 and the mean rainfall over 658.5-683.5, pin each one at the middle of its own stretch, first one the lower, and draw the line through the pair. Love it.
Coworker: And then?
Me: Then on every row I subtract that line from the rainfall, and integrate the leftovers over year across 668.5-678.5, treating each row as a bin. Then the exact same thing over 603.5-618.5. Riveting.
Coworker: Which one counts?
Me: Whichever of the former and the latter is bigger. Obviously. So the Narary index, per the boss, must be 84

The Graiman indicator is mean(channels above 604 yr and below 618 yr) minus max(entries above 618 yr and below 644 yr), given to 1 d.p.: 9.4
